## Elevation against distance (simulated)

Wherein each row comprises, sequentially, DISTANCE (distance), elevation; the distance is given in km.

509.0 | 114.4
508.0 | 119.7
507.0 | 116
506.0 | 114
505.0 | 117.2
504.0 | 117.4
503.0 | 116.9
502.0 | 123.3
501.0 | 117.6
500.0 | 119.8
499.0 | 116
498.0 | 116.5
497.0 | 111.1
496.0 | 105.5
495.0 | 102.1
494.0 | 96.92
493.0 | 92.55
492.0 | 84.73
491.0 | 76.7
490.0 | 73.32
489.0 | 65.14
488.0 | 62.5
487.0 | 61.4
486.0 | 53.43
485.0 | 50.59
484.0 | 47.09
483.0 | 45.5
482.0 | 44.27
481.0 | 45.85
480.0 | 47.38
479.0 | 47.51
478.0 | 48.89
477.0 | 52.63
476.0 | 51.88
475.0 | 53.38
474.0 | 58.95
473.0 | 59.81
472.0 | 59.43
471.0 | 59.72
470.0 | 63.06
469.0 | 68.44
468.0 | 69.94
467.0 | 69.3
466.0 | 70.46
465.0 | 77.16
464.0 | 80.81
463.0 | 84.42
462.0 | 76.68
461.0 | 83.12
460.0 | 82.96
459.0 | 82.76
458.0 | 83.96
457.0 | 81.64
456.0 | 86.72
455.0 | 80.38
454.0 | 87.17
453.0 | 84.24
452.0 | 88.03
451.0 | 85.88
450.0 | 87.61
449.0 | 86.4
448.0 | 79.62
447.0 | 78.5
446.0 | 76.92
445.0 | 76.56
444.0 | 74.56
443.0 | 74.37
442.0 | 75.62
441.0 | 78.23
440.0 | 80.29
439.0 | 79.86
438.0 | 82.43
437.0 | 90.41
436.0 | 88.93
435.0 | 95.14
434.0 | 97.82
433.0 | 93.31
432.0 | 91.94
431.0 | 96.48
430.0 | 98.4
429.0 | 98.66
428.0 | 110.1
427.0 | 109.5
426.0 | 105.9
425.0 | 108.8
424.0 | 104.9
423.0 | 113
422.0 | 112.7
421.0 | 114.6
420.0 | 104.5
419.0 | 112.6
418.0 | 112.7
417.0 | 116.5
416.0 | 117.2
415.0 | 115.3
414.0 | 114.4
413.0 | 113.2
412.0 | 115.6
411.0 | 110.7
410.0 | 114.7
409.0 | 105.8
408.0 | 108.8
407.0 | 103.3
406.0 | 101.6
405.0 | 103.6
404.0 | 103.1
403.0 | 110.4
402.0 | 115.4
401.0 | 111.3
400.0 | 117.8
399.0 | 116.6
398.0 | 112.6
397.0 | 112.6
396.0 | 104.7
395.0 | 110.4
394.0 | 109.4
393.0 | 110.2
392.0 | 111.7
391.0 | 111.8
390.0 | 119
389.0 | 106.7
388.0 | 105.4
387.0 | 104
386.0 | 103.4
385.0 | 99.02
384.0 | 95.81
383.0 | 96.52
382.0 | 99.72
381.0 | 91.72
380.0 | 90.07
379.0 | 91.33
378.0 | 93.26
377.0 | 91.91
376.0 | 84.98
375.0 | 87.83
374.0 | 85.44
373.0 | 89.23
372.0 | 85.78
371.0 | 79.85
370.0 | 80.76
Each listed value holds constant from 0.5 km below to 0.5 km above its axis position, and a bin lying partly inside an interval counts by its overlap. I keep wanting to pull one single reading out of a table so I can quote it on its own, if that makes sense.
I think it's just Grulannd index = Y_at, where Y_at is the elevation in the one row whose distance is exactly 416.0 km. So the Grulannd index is 117.2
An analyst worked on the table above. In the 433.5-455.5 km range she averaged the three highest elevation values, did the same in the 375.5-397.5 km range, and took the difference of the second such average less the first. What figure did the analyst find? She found 20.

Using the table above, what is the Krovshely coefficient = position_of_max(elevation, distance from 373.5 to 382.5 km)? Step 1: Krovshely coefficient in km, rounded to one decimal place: 382.0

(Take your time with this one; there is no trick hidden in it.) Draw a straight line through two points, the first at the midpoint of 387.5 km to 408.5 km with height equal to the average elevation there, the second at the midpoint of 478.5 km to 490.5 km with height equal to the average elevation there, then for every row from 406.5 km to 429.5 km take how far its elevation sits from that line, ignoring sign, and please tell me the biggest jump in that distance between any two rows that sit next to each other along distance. 10.8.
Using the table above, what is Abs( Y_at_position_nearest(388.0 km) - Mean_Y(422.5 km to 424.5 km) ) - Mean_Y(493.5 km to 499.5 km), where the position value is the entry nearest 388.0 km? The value -104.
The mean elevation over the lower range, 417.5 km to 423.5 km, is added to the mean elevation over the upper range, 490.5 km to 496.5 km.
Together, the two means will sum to 205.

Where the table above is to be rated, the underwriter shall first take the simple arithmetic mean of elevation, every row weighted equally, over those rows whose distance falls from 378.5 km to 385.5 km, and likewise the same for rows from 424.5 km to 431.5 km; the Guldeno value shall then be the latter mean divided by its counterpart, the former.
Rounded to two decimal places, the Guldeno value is 1.10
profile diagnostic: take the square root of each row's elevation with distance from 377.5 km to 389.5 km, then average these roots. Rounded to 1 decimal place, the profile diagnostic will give 9.9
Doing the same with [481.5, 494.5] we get 8.0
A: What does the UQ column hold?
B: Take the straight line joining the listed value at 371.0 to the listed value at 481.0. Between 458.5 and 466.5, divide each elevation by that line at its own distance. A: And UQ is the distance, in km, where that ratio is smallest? 466.0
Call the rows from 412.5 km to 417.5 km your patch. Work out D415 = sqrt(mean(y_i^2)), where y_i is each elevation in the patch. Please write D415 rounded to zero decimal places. 115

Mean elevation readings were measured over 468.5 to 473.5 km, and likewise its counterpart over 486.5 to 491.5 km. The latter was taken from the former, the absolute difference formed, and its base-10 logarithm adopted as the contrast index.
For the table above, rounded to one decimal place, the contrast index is 0.8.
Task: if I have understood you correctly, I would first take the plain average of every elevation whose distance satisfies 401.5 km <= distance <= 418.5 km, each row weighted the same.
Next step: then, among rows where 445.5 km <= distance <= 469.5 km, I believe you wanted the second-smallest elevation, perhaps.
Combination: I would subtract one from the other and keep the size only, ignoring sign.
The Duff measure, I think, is 41.4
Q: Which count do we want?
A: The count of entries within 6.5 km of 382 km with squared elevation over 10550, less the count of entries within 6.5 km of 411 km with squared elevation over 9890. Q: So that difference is -10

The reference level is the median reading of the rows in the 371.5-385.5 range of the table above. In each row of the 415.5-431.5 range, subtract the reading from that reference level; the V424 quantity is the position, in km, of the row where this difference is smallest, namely 416.0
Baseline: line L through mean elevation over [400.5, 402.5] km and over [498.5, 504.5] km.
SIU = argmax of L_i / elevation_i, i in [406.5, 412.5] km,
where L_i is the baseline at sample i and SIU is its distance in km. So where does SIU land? 407.0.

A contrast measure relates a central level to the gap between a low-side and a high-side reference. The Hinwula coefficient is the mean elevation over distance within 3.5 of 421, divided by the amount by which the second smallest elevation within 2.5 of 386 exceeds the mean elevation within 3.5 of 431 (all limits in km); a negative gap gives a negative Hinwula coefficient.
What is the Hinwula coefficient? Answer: 121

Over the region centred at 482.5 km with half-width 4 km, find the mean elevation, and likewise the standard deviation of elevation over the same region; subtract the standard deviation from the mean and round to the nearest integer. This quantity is 45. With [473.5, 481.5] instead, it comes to 47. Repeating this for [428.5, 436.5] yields 92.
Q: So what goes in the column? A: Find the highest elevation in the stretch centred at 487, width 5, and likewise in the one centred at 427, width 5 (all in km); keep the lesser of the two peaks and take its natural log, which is 4.18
